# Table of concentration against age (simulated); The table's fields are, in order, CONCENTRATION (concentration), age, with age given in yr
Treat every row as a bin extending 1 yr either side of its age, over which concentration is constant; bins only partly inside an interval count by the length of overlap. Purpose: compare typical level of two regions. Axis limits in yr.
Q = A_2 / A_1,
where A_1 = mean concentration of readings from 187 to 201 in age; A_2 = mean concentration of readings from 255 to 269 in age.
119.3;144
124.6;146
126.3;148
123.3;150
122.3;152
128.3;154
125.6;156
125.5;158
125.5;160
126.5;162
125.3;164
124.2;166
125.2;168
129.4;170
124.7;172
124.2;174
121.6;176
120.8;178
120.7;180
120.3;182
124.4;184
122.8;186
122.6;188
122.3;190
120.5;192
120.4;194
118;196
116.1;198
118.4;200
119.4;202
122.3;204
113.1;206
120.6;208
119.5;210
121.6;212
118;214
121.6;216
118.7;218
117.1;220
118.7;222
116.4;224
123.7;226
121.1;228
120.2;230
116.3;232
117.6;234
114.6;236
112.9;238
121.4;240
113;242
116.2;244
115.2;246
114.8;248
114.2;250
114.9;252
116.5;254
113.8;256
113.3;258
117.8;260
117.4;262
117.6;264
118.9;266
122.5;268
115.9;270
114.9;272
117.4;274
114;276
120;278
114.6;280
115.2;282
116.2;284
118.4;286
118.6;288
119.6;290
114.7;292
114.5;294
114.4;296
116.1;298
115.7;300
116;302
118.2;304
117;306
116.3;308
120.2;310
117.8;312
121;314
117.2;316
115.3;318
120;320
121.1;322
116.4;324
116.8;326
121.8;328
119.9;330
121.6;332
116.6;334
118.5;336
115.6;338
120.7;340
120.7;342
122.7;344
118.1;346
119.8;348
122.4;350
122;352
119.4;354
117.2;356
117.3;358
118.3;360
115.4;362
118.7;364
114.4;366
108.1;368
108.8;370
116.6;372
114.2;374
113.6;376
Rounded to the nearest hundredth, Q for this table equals 0.98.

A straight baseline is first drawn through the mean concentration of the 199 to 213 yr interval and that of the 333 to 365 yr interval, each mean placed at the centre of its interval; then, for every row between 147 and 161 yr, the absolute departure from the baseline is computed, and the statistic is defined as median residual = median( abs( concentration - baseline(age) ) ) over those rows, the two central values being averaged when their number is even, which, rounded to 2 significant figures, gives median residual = 6.1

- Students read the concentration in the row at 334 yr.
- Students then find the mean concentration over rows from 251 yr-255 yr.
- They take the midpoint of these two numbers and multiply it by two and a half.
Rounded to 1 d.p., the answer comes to 290.4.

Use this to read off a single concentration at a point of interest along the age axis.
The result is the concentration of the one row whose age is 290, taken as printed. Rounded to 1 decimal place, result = 119.6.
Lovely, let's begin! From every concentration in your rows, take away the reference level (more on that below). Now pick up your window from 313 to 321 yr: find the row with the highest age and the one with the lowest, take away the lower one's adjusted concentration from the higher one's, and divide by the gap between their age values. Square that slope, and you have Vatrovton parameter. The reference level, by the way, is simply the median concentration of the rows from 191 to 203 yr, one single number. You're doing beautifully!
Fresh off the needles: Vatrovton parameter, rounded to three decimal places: 0.028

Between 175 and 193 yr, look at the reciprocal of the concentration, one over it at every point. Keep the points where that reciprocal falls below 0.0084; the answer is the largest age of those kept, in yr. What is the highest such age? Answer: 192 yr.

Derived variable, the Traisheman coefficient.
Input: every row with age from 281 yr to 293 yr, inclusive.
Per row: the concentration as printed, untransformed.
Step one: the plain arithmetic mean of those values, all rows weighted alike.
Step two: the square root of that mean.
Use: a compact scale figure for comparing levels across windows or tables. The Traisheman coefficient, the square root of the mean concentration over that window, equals 10.8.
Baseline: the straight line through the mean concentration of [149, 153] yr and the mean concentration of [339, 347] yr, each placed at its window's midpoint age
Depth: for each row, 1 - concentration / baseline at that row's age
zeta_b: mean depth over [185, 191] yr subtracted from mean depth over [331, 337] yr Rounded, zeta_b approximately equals 0.016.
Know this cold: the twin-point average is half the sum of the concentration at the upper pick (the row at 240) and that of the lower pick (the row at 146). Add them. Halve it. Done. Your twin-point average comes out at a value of 123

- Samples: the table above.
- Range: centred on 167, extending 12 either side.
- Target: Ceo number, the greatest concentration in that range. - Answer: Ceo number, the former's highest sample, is 129.4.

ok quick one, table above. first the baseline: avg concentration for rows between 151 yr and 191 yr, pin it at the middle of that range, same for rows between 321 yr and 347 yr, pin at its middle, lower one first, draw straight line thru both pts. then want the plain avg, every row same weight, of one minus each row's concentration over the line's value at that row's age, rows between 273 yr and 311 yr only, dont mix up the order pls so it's 0.032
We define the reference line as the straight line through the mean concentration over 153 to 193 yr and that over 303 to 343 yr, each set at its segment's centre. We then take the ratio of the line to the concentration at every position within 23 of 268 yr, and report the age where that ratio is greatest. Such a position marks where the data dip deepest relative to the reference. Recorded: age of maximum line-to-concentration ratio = 258 yr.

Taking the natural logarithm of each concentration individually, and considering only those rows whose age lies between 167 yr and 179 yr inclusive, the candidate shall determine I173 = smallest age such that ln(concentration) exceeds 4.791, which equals 168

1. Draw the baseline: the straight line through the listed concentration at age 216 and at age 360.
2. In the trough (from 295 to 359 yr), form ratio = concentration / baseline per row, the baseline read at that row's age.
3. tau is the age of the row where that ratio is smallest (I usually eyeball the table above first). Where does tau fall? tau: 296 yr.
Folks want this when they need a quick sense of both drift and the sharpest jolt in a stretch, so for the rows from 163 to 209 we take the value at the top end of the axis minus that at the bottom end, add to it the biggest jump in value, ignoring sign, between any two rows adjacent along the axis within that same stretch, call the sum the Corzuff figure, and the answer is 4.5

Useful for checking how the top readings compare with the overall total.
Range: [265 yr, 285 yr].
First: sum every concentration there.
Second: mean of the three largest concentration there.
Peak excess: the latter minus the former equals -1049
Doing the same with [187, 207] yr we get -1071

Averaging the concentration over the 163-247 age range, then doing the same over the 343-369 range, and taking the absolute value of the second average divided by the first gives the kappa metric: 0.9830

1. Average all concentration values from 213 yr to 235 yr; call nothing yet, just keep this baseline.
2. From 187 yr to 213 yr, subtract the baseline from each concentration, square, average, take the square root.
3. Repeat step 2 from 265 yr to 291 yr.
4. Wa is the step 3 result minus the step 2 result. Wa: 0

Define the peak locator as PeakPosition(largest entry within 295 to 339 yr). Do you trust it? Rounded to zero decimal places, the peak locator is 328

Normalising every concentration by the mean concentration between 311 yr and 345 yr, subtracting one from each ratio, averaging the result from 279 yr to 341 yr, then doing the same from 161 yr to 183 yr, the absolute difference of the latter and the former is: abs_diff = 0.053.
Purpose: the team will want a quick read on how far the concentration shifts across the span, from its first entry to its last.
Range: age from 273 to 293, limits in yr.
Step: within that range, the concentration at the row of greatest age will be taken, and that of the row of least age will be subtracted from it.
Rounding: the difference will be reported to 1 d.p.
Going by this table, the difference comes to -2.7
